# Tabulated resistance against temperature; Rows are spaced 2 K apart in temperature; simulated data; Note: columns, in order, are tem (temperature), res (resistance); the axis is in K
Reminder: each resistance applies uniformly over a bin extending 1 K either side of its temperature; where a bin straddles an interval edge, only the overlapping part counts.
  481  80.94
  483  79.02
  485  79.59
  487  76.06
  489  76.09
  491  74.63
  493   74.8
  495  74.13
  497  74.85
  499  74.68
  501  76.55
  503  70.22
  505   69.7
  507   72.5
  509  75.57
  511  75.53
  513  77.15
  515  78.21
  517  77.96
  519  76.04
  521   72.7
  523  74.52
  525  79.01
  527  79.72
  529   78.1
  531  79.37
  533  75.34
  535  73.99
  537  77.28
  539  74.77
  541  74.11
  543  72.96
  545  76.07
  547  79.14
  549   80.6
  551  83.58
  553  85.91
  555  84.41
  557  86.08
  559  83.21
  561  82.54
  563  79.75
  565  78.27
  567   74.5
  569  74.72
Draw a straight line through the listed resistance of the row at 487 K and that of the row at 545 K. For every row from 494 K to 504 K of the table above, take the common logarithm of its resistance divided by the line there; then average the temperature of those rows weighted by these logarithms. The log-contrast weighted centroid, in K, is 500.3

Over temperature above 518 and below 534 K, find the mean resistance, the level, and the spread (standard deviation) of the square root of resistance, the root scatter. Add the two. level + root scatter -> 77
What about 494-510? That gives 74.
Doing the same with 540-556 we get 80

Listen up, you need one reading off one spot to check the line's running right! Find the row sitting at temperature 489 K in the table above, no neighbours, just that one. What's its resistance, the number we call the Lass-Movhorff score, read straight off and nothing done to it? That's 76.09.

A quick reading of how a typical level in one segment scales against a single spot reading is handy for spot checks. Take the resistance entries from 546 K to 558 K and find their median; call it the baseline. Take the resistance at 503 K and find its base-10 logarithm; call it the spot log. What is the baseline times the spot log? 155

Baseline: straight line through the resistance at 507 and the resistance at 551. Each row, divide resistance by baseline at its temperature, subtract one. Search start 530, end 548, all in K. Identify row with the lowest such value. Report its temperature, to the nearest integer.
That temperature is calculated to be 543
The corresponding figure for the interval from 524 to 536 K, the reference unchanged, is 535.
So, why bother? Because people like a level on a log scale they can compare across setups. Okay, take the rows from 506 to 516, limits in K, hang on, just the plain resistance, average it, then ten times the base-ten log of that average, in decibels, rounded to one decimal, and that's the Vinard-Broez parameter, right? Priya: 18.8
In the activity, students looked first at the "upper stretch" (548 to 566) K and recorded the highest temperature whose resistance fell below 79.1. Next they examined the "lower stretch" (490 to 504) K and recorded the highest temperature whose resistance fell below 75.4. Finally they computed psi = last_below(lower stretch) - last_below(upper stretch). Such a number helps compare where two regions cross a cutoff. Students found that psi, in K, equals -62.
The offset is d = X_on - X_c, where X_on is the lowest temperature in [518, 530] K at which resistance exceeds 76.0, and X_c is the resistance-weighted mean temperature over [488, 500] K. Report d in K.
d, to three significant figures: 25.0 K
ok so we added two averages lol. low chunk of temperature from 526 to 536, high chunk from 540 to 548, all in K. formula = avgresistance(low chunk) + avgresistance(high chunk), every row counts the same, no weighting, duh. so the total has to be 153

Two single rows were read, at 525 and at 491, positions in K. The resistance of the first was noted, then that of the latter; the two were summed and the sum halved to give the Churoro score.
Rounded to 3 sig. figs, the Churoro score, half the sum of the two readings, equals 76.8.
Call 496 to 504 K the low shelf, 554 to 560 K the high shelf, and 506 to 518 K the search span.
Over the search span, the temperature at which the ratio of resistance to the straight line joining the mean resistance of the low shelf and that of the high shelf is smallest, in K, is 507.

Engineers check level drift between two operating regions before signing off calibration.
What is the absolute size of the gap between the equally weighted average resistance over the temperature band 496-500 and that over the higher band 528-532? 4.0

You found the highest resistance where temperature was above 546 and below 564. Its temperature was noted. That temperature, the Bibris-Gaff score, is 557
